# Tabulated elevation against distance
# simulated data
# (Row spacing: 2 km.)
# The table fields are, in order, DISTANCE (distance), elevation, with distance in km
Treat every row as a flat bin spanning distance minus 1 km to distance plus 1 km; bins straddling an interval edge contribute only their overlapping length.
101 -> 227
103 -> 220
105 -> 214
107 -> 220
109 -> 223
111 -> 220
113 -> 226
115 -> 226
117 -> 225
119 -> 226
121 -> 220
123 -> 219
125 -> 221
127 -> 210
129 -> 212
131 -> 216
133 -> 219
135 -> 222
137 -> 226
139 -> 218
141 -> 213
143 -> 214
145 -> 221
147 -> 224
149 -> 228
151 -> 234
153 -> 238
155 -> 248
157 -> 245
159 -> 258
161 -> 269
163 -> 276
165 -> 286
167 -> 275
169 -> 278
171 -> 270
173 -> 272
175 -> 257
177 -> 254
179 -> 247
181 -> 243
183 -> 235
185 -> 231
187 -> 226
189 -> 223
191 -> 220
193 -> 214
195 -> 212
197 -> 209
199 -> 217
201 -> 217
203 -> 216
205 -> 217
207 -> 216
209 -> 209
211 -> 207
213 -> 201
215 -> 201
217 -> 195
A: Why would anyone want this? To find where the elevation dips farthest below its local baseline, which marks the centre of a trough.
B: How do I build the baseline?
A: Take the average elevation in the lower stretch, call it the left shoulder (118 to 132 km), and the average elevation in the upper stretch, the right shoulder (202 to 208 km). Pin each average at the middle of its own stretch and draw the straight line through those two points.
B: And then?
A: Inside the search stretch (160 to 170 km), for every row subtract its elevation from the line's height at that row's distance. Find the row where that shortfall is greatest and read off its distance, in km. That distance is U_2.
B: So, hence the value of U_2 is 161 km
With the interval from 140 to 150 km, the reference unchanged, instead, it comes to 141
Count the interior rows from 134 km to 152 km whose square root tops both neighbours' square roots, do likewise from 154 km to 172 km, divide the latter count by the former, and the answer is 2.0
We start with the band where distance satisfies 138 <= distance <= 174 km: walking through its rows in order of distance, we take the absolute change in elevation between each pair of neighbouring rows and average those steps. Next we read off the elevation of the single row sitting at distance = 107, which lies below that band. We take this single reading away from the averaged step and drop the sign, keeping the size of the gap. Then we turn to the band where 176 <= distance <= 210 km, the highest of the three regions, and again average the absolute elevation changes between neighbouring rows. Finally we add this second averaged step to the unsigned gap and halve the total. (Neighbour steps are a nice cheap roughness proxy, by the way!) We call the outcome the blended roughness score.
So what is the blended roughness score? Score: 108.8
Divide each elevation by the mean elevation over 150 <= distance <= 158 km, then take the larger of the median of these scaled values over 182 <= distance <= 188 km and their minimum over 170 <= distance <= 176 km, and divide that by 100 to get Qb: 0.0107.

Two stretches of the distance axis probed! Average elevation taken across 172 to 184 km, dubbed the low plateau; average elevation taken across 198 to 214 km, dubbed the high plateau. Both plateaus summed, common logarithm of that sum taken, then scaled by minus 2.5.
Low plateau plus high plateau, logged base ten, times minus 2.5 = -6.67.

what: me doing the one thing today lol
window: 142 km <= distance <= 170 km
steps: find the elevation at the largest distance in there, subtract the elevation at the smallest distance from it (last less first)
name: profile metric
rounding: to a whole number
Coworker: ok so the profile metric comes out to 64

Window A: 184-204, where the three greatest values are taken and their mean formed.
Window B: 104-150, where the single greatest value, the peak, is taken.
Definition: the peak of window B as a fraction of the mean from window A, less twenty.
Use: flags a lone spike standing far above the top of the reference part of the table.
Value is -19.0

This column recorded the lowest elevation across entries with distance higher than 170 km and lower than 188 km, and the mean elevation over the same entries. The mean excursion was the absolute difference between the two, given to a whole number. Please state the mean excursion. 22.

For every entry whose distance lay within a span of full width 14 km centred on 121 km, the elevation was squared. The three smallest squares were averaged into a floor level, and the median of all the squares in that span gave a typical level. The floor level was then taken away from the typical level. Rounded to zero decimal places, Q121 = 2021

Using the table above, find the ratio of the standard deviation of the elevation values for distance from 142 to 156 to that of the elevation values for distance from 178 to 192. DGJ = 1.1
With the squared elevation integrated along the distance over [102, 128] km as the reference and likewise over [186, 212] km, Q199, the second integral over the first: 0.95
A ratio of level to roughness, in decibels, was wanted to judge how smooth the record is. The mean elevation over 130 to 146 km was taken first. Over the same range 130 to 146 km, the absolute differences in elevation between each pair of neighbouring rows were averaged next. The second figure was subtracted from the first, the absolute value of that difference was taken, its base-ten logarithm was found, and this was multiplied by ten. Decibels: 23.3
